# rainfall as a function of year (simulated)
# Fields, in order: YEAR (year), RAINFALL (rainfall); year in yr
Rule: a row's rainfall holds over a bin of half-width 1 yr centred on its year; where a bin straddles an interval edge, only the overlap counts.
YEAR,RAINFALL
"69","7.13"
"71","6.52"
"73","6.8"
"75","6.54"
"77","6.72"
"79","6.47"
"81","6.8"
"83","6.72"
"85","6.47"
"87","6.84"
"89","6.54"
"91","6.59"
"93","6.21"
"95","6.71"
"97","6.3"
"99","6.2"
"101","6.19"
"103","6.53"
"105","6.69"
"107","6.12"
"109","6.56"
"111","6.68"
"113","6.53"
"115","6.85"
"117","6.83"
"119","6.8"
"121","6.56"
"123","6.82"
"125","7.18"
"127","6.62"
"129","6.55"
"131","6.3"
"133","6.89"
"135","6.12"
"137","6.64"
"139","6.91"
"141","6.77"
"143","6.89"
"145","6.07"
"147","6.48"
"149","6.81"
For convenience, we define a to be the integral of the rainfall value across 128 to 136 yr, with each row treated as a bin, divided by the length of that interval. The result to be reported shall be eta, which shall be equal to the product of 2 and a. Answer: 12.9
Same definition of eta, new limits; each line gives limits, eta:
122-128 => 13.7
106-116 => 13.1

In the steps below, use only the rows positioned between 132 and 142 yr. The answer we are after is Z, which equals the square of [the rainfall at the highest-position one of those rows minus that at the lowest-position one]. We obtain 0.014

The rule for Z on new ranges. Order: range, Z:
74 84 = 0.032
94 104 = 0.032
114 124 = 0.001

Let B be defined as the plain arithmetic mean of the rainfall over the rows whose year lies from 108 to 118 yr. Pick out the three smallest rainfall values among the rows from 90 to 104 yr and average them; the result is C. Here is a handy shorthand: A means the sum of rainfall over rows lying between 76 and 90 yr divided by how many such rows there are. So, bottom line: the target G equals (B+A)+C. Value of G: 19.5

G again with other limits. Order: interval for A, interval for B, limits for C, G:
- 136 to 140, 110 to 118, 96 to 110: 19.7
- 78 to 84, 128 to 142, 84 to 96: 19.7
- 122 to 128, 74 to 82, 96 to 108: 19.7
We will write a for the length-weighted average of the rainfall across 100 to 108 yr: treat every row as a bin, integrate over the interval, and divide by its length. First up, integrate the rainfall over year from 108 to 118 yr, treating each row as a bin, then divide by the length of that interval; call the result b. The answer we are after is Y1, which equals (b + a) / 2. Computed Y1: 6.54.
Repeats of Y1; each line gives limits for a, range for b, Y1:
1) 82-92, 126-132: 6.56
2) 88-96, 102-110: 6.49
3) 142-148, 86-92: 6.57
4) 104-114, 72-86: 6.58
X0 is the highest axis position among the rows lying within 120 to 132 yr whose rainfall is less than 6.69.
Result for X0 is 131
